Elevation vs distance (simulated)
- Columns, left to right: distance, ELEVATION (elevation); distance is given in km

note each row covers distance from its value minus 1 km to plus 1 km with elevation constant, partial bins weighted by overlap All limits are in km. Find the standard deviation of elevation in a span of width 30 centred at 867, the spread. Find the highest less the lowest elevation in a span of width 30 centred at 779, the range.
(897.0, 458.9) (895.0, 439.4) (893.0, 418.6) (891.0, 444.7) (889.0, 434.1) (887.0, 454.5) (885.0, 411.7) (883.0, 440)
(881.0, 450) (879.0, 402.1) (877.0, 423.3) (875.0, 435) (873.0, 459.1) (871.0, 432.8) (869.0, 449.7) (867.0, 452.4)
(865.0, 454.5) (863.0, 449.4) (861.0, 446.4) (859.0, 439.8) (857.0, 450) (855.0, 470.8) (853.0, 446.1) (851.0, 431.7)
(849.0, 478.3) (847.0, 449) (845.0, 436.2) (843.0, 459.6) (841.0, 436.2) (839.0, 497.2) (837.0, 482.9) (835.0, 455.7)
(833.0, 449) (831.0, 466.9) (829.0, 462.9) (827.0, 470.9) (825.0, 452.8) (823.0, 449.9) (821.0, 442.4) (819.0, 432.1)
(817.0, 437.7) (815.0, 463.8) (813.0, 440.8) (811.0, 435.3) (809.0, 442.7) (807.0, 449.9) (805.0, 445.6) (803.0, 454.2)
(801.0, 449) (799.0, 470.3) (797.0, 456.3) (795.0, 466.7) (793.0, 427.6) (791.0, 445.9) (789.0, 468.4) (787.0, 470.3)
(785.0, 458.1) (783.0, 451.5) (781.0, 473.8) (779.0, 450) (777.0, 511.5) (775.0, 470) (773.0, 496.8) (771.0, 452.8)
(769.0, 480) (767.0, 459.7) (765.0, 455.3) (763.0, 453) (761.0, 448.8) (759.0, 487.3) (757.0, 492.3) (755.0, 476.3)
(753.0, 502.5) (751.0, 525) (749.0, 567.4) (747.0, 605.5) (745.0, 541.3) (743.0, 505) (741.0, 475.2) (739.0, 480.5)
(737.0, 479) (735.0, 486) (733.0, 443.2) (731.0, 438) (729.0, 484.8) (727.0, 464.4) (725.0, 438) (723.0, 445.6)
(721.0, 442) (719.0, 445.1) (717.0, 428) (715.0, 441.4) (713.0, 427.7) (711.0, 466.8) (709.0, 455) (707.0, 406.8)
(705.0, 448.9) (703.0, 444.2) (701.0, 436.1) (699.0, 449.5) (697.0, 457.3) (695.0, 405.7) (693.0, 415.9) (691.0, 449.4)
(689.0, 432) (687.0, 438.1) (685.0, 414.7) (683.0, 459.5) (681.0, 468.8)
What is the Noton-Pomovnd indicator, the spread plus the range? 100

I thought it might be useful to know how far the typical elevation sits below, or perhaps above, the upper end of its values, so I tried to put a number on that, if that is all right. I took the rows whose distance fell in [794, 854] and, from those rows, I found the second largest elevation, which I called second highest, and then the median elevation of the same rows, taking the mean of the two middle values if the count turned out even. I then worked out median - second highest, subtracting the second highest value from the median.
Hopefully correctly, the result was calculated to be -33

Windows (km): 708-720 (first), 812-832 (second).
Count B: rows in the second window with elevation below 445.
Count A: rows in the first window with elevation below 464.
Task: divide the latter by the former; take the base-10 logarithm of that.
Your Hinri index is 0.10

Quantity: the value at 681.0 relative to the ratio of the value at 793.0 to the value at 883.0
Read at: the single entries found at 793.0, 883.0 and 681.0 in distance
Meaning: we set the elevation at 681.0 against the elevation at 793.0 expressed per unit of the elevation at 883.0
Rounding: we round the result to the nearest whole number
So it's 482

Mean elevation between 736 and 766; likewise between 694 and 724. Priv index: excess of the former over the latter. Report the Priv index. 60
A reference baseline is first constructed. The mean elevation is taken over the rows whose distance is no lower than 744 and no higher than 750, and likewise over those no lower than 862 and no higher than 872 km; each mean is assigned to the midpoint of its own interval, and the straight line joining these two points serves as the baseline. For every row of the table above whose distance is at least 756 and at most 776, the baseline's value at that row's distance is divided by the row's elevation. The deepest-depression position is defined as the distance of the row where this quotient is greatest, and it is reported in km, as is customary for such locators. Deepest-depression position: 761.0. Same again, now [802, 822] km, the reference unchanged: 811.0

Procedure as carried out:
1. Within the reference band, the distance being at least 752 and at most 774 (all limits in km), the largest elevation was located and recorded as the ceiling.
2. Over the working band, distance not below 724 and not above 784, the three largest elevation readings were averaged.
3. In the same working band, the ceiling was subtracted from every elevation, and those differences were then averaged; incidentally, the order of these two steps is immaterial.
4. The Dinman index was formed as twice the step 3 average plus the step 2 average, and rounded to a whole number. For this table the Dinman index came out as 533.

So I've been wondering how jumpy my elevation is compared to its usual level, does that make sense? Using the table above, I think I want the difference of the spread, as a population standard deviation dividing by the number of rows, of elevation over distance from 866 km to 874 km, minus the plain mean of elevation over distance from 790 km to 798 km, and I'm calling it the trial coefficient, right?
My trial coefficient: -439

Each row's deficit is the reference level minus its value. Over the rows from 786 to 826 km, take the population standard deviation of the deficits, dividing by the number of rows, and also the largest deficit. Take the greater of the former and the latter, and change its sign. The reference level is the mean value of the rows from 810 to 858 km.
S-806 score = -26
